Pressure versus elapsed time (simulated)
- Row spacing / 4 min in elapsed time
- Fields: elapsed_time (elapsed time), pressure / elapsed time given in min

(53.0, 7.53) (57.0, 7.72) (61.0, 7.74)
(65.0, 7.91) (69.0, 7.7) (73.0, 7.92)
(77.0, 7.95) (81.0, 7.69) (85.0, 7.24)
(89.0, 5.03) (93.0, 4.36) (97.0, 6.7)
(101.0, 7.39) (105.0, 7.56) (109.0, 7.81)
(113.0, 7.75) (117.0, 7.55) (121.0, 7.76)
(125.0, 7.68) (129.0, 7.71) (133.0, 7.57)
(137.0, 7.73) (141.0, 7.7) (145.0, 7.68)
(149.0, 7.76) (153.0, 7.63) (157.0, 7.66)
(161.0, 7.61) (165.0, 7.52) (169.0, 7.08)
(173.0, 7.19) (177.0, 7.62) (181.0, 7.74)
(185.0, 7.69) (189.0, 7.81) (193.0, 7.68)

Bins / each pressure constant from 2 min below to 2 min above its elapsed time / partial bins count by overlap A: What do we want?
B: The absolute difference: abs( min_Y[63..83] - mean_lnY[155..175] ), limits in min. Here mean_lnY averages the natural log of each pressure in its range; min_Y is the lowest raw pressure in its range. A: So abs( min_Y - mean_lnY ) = 5.69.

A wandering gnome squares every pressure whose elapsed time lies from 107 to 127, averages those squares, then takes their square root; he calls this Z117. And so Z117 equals 7.71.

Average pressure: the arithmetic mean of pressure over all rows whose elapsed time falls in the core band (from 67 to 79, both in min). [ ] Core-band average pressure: 7.86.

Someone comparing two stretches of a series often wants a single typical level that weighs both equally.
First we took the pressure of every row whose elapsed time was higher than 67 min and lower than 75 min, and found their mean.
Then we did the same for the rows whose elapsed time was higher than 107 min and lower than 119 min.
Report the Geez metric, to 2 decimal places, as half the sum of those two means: 7.76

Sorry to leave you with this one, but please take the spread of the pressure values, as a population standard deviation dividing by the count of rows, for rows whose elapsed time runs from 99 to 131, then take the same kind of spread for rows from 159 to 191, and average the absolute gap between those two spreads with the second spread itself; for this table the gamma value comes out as 0.2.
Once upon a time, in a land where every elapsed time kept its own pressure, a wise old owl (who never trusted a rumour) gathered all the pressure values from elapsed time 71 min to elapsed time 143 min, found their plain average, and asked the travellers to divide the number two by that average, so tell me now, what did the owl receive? 0.2746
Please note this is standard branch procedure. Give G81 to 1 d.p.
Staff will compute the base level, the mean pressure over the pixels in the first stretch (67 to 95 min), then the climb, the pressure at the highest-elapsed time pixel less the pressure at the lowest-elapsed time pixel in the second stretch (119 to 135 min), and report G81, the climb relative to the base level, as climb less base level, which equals -7.0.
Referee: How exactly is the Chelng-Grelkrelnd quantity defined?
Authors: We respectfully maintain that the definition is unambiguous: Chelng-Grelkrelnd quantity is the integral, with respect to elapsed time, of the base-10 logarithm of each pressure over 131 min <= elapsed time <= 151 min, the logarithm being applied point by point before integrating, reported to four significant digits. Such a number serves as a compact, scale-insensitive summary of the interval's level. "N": 17.72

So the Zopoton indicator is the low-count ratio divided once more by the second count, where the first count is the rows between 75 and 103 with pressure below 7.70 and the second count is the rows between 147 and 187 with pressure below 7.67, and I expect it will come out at 0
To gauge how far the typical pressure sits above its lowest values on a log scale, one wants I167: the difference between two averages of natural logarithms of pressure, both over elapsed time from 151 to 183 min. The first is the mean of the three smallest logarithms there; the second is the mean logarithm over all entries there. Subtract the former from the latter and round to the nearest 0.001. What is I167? 0.033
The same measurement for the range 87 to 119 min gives 0.229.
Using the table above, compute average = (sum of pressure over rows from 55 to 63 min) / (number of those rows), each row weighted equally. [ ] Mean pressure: 7.73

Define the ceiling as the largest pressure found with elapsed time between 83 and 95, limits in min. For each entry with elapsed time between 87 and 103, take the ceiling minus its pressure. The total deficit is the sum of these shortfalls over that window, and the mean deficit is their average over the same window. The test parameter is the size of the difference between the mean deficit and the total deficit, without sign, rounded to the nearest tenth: 4.1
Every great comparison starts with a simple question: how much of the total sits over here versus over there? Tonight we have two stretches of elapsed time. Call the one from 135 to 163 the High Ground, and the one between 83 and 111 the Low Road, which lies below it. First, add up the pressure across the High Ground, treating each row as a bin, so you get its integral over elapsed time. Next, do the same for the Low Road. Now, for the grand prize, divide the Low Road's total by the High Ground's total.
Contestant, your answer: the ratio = 0.86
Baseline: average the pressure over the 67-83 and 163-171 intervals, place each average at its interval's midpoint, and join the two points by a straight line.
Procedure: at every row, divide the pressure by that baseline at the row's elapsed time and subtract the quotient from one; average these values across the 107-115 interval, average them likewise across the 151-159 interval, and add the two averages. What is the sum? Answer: -0.06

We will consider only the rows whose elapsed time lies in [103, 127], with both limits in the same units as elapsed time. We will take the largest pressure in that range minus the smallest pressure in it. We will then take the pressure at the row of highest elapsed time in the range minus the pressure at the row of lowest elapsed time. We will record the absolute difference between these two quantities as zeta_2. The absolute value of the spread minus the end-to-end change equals 0.1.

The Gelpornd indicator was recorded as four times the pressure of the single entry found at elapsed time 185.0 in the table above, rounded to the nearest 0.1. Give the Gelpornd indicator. 30.8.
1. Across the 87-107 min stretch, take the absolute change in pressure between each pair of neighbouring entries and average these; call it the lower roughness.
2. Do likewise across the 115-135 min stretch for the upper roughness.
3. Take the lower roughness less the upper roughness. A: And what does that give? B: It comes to 0.85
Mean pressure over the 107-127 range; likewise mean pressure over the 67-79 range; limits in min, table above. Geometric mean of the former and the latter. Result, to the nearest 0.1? 7.8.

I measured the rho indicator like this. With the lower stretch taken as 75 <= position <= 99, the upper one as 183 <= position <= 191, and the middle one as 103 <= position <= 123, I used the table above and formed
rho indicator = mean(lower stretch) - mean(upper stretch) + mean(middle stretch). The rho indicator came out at 6.4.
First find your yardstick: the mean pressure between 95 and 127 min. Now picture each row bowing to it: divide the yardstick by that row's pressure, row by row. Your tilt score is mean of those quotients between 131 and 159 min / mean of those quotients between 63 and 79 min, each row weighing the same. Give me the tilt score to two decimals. 1.03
